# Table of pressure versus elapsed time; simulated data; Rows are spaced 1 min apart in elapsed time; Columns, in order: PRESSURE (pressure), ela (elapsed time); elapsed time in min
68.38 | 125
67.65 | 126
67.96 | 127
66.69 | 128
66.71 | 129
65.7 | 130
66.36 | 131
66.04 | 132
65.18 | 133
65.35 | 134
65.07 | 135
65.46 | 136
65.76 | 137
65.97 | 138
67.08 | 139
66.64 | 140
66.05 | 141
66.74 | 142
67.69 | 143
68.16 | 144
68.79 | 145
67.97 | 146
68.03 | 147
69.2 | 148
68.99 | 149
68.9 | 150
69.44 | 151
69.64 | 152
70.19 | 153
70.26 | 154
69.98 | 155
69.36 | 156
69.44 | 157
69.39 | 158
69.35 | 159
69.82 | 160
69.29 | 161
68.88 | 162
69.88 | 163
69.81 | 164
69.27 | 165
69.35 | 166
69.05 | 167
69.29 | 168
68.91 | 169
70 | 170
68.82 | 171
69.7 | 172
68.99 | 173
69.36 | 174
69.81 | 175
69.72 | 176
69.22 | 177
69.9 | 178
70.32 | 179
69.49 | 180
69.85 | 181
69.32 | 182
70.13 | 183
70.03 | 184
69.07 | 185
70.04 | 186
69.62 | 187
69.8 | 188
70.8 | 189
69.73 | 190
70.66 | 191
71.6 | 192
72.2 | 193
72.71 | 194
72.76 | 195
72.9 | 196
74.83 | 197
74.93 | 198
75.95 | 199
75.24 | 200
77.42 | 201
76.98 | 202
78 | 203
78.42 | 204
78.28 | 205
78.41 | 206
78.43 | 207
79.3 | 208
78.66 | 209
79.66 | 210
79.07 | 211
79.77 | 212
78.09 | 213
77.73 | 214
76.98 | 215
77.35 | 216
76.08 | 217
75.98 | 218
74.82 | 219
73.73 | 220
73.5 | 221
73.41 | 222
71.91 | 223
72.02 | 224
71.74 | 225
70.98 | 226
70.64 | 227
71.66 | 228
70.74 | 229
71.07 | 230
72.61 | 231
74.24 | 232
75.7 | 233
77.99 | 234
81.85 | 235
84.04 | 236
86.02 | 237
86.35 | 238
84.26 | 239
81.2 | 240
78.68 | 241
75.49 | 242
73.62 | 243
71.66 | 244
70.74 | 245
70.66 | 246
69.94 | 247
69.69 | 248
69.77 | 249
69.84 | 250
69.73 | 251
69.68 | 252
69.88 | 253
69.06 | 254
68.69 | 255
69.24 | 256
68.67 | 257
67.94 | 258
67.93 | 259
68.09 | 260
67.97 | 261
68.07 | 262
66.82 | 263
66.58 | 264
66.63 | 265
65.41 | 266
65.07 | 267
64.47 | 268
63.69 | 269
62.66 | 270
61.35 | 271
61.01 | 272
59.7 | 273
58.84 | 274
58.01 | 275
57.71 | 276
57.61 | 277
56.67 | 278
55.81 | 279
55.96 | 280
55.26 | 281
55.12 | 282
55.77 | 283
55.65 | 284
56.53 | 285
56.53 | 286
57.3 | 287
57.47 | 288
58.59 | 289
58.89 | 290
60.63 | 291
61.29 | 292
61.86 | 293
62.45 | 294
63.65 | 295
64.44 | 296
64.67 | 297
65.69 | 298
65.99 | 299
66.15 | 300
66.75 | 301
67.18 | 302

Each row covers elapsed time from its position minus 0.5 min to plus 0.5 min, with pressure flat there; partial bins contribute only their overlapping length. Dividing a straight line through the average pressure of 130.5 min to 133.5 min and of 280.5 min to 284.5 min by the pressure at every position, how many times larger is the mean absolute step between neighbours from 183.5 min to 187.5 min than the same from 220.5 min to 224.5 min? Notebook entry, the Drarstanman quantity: 1.60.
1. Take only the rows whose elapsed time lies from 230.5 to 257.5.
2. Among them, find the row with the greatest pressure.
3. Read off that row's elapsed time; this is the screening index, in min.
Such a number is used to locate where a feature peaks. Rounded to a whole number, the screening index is 238 min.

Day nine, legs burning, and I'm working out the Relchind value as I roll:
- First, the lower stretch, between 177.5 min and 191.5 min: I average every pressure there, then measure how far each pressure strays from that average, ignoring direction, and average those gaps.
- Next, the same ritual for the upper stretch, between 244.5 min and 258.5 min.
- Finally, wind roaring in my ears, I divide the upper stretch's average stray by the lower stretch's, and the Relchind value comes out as 1.63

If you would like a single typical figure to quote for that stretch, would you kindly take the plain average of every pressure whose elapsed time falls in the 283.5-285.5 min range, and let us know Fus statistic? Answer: 56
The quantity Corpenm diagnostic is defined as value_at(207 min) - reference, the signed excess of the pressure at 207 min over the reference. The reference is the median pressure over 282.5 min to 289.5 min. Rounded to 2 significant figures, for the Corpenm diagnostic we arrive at 22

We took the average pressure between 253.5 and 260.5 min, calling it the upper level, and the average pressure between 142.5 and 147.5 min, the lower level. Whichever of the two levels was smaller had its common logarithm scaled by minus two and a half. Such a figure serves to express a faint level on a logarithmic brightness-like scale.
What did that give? -4.58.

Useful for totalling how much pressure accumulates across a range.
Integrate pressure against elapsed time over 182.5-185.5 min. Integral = 209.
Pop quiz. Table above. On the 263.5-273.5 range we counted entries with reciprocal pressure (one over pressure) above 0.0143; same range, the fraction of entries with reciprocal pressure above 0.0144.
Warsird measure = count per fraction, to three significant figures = 10.0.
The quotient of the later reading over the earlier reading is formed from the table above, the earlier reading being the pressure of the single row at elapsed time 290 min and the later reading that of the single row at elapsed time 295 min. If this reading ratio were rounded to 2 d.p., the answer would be 1.08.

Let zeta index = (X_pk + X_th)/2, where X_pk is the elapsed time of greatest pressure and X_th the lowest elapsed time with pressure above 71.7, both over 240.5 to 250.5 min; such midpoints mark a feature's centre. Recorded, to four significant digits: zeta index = 241.0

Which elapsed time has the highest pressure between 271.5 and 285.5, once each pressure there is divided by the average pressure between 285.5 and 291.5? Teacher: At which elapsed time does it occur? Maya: 272 min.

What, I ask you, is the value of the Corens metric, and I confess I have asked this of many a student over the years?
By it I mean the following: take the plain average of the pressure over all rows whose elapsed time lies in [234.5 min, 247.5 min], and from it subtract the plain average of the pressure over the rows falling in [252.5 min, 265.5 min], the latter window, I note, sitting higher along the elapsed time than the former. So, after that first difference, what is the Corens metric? 10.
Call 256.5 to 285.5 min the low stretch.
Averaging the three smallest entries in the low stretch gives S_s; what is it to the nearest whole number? 55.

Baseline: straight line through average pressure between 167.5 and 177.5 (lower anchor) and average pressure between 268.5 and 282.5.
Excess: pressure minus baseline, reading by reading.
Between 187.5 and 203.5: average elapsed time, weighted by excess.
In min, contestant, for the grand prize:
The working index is 197.6 min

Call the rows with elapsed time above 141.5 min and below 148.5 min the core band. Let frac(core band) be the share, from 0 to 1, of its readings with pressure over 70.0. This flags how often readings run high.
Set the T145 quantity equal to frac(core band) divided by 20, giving 0.000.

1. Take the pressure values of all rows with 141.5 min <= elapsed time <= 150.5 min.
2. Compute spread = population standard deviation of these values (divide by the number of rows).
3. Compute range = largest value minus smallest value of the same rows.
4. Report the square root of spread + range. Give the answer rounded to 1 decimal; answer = 1.8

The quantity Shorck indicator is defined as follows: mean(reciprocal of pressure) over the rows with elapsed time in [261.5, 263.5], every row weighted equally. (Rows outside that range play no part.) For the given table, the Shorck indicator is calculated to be 0.0148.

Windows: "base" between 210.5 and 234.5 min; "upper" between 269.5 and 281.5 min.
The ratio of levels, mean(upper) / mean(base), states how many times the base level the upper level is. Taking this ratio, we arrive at 0.78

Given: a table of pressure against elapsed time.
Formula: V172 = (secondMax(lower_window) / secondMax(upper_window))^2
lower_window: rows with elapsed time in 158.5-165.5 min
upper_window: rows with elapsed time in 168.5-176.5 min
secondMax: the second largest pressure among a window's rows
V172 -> 1.0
